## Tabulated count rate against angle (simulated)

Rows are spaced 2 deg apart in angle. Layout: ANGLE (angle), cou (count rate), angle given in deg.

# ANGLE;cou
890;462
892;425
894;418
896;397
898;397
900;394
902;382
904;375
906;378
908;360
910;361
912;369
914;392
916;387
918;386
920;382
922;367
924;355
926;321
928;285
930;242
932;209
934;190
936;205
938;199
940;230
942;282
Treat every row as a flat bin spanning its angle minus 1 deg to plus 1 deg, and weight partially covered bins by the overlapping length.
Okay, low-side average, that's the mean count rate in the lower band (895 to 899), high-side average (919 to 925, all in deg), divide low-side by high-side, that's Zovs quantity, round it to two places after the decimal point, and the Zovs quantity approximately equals 1.08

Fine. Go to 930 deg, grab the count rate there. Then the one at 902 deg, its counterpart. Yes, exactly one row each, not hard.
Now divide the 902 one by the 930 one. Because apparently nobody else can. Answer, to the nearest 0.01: 1.58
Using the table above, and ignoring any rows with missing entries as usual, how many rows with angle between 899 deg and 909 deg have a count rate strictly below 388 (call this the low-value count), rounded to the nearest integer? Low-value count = 4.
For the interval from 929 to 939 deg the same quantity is 5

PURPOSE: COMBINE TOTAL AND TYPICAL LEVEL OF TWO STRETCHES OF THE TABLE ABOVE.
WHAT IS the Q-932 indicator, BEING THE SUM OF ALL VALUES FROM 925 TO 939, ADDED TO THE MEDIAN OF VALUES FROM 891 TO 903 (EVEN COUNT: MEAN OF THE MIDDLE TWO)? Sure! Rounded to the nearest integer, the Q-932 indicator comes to 2048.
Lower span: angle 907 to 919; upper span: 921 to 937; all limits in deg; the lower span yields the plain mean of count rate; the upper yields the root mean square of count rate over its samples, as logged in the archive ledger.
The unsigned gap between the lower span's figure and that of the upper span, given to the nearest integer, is 96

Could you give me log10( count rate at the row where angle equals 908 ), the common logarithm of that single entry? 2.56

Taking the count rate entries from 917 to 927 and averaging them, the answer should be 362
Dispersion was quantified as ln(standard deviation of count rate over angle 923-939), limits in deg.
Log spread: 4.1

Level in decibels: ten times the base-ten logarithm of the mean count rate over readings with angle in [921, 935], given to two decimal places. 24.49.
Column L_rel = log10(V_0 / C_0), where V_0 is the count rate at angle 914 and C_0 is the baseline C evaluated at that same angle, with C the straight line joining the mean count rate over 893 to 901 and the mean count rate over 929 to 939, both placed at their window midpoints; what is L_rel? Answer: 0.10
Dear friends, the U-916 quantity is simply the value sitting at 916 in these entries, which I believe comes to 387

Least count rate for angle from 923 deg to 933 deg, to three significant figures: 209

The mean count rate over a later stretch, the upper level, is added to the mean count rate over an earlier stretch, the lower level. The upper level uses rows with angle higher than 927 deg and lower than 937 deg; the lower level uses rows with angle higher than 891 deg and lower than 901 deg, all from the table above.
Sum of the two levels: 632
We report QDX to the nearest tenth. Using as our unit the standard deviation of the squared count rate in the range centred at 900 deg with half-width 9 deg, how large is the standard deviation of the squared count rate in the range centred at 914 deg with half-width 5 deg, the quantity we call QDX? 0.6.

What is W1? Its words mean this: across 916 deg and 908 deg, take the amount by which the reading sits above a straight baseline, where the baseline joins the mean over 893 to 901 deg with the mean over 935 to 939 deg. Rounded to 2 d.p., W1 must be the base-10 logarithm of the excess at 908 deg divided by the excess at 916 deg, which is -0.78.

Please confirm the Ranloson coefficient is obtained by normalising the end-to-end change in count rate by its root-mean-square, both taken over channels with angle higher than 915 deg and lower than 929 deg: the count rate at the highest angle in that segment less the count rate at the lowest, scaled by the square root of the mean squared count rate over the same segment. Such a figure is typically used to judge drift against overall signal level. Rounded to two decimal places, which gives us -0.29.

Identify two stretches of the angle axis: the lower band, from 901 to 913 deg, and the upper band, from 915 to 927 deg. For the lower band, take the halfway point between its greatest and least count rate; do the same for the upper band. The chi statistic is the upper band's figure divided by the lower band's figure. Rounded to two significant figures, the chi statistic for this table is 0.95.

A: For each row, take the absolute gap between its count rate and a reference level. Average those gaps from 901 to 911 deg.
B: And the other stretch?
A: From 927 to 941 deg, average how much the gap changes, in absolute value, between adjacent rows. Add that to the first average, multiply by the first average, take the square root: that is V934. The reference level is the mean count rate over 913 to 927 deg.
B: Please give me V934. 17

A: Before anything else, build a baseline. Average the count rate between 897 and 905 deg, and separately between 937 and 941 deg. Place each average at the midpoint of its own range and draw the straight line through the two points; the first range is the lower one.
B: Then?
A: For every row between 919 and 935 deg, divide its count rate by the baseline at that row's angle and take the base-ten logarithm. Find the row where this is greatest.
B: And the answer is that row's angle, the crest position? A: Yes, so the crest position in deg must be 920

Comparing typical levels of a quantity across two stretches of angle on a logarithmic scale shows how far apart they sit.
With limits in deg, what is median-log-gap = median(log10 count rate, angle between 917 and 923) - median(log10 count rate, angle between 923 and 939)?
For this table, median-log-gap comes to 0.23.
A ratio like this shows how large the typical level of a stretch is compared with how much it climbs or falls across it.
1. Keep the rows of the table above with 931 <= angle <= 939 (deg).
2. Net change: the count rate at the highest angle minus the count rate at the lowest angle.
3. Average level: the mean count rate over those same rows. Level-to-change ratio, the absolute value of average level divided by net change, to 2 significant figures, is 20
